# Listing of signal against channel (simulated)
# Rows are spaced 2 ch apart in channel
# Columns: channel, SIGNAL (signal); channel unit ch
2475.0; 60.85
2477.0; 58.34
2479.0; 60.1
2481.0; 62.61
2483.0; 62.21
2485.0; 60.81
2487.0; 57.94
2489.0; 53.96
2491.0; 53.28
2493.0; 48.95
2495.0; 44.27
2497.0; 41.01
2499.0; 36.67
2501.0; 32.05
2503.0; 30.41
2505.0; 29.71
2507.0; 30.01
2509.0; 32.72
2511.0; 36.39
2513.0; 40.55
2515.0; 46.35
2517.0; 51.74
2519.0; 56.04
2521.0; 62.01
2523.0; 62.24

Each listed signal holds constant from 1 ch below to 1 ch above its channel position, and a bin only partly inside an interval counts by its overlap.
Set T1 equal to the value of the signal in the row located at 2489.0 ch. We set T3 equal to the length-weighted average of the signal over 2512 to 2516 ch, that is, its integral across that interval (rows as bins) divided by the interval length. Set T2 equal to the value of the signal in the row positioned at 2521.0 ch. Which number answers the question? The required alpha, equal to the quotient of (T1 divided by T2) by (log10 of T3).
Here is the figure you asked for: 0.53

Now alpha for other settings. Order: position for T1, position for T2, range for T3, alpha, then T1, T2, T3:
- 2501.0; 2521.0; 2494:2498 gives 0.32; 32.05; 62.01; 43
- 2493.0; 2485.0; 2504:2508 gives 0.55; 48.95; 60.81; 30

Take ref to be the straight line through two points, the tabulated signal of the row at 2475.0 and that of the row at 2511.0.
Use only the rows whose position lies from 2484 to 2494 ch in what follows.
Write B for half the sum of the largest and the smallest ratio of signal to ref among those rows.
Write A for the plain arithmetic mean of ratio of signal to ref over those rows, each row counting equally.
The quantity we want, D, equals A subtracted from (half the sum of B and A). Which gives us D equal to -0.002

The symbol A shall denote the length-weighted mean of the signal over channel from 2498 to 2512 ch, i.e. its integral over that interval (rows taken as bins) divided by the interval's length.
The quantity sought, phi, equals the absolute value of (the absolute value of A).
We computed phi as 33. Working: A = 33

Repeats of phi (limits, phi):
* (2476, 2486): 61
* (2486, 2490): 56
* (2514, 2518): 49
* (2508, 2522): 47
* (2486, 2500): 48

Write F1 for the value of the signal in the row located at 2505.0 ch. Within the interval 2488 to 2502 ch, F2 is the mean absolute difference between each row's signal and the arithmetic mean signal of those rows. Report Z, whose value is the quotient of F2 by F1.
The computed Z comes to 0.22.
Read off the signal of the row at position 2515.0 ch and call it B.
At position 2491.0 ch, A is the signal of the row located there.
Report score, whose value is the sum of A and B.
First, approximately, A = 53.28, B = 46.35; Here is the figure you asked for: 100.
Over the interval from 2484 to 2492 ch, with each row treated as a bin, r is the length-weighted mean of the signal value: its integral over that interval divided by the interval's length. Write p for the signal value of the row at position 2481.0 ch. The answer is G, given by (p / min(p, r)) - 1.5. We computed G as -0.39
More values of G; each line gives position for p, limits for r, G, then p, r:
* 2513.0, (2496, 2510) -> -0.28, 40.55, 33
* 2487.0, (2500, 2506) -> 0.39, 57.94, 31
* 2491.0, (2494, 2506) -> -0.01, 53.28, 36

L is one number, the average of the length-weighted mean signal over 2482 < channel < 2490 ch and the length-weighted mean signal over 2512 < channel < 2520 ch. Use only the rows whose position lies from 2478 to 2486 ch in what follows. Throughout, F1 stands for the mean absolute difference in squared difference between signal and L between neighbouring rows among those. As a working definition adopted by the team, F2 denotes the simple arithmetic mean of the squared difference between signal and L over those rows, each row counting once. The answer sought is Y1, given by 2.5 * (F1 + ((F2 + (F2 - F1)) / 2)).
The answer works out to 180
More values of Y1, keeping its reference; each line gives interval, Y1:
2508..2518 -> 622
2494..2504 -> 917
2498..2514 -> 1170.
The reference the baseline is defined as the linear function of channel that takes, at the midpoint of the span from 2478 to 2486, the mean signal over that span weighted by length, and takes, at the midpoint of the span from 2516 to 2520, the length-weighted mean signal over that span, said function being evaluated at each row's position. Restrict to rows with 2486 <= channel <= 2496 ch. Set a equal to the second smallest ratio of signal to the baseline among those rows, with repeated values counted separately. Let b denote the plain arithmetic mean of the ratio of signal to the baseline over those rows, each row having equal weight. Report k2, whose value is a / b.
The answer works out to 0.955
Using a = 0.83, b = 0.87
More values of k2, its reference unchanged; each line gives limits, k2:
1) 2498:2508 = 0.958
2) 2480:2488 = 1.002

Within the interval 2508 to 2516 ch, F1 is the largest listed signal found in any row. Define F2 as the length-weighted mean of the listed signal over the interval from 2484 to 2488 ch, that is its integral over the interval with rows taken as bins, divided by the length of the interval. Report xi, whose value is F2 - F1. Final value 13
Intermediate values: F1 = 46.35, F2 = 59.4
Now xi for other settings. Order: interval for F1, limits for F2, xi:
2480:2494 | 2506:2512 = -30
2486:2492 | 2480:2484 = 4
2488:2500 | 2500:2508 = -23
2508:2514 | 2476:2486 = 20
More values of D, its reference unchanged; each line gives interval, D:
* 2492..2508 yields 0.019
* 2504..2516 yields 0.036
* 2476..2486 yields -0.010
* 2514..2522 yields 0.008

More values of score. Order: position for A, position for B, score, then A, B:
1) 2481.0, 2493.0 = 112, 62.61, 48.95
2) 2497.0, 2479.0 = 101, 41.01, 60.1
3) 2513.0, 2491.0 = 94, 40.55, 53.28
